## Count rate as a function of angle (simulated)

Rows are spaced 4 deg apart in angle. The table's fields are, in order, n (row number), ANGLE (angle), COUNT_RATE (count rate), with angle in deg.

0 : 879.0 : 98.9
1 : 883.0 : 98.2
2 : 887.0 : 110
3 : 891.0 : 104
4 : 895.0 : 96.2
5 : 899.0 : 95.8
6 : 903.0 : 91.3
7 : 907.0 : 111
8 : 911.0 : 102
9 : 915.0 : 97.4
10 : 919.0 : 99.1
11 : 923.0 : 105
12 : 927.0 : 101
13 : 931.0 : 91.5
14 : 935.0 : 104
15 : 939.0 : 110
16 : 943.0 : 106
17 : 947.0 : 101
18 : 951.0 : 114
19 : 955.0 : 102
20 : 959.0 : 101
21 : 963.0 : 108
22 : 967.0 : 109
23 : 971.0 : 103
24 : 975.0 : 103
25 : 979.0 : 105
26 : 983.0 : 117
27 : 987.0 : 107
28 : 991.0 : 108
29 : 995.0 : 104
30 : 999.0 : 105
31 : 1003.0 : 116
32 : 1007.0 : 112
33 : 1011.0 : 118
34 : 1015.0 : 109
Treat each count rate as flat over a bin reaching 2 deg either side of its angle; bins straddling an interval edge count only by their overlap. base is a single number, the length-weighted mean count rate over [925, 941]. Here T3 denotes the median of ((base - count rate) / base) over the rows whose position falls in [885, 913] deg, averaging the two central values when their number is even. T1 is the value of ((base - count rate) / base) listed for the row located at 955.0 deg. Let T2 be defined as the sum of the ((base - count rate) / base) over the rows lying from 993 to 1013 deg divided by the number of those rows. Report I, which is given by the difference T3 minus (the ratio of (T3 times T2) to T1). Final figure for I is 0.09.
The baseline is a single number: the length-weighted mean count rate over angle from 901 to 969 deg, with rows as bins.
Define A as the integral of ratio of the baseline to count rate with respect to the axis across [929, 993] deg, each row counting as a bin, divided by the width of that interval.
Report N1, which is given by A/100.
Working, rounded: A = 0.98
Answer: 0.0098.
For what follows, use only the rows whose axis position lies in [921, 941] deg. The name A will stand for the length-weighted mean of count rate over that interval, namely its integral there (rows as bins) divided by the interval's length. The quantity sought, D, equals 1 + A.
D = 103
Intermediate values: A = 102.3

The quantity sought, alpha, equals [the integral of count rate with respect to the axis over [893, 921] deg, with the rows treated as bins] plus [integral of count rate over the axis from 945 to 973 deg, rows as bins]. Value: 5723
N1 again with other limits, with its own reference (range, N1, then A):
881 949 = 0.0102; 1.02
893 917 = 0.0105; 1.05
